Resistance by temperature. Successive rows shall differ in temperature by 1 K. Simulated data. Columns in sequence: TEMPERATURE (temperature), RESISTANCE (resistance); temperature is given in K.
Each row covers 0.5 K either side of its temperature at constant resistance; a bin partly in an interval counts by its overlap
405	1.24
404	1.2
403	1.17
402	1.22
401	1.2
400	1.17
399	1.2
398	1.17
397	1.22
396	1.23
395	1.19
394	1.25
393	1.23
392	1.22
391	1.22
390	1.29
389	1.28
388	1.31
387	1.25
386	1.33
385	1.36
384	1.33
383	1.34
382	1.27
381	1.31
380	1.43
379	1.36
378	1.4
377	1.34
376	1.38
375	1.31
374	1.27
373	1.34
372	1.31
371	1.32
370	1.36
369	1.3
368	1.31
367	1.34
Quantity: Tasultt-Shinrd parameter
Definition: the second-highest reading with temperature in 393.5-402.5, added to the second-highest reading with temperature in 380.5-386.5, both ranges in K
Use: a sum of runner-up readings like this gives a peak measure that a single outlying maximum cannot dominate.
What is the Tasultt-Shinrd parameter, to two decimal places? 2.57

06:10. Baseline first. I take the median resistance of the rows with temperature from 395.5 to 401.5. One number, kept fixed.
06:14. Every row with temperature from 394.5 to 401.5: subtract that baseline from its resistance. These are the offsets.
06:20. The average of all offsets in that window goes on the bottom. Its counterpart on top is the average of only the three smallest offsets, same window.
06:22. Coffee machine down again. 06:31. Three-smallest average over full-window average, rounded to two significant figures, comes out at 8.2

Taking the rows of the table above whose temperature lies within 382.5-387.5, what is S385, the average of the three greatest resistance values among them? 1.34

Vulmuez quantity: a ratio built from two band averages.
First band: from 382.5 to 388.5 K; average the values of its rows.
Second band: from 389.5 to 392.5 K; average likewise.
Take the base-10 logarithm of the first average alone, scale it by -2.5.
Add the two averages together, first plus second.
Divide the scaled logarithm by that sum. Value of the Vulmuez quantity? -0.118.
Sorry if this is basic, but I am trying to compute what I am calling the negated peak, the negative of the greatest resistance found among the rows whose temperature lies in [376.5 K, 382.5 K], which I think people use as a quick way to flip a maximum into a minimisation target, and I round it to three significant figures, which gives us -1.43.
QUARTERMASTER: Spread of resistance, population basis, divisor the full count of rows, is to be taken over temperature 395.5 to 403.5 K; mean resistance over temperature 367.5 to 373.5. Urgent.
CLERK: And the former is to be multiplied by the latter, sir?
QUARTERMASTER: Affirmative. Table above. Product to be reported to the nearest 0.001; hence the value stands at 0.031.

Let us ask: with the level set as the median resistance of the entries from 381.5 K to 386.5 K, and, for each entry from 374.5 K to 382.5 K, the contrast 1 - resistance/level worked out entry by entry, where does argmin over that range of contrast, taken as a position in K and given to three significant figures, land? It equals 380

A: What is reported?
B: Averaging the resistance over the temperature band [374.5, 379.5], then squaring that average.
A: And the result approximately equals 1.84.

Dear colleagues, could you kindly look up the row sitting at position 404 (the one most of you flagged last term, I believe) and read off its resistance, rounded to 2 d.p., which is 1.20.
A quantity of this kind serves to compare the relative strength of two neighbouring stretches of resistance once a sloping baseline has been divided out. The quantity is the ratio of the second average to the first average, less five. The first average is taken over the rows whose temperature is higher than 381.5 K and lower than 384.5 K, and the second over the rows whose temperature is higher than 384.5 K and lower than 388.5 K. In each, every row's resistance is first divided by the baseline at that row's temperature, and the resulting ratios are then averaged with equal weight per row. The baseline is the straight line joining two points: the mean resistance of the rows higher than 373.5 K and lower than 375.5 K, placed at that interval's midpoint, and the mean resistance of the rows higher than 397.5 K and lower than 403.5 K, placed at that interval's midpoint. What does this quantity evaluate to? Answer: -3.990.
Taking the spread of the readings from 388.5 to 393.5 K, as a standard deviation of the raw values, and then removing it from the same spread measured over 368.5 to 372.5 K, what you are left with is -0.008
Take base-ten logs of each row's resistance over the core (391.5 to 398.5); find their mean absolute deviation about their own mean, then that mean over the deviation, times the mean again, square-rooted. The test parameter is 0.99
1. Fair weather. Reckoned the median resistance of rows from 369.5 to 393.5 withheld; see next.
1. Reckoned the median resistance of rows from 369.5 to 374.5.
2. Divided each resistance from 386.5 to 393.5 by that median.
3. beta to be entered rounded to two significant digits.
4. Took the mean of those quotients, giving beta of 0.95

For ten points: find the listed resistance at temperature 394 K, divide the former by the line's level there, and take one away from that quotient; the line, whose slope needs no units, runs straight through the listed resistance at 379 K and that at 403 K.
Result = 0.01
